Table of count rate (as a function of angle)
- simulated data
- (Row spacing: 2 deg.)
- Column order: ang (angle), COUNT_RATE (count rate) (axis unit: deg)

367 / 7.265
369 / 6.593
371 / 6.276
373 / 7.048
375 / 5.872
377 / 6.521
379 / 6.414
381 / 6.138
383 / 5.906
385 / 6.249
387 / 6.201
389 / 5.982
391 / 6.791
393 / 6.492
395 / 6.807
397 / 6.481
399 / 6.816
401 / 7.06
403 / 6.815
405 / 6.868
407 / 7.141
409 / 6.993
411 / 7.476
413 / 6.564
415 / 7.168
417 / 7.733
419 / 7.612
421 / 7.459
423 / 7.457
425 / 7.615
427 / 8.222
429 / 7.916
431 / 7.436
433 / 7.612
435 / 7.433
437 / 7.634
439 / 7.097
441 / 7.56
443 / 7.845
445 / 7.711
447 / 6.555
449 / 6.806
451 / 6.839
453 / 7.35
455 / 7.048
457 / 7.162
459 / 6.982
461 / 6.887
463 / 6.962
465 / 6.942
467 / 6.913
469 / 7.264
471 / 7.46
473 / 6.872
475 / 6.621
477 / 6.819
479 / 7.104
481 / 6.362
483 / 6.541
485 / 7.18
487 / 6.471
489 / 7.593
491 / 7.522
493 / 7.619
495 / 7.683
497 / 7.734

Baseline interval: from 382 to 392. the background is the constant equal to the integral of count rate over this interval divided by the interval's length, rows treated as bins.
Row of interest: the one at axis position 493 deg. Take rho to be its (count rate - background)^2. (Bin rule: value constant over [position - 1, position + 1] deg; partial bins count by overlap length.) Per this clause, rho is 1.9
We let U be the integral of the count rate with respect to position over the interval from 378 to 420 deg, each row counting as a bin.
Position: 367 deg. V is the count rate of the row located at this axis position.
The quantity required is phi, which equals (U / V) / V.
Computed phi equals 5.4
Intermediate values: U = 283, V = 7.265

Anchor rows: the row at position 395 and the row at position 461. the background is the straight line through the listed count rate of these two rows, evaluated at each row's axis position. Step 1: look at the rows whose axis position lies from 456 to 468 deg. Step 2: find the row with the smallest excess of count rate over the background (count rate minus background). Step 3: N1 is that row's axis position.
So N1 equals 461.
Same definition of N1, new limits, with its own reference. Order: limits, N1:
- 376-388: 383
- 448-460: 449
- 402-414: 413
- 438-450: 447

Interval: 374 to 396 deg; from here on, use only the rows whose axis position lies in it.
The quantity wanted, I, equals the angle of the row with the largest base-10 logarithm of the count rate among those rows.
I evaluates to 395 deg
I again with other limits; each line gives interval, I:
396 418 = 417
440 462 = 443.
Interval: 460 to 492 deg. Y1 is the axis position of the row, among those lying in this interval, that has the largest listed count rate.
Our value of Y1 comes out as 489 deg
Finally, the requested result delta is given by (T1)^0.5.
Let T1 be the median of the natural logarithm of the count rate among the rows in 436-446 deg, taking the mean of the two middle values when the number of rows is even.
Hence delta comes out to 1.43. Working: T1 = 2.03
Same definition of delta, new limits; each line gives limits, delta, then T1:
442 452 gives 1.39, 1.92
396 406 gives 1.39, 1.92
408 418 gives 1.40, 1.97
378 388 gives 1.35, 1.82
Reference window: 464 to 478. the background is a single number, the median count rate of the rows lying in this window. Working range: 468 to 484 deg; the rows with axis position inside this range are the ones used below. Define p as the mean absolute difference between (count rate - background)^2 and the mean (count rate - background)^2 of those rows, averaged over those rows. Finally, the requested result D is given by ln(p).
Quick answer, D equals -2.39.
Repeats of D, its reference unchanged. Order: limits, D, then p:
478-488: -2.52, 0.08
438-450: -1.23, 0.29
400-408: -4.17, 0.02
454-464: -4.02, 0.02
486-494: -2.32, 0.10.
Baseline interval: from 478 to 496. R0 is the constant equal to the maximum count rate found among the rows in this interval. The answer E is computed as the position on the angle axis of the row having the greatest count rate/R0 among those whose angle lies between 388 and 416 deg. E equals 411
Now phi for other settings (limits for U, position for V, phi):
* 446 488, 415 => 5.6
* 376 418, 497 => 4.7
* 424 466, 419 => 5.3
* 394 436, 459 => 6.3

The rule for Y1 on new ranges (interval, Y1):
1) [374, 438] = 427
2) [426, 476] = 427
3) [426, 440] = 427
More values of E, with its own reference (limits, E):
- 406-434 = 427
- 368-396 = 373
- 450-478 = 471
